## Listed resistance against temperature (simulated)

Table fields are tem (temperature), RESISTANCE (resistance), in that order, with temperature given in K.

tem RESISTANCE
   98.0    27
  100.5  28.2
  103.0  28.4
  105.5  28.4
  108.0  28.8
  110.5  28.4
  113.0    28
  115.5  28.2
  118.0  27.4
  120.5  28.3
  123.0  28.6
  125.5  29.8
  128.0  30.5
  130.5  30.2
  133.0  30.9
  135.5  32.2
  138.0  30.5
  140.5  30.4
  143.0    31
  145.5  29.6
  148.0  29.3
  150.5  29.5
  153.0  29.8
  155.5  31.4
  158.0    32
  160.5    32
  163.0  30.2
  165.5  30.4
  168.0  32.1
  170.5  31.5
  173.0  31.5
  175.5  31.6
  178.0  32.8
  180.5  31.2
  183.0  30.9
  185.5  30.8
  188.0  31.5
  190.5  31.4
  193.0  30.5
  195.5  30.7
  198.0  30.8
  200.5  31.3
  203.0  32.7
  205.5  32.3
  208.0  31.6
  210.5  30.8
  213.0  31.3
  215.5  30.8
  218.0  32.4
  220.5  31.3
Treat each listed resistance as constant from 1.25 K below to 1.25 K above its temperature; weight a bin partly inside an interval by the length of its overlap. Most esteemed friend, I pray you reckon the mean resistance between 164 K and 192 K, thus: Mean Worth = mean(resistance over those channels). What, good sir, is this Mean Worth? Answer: 31.4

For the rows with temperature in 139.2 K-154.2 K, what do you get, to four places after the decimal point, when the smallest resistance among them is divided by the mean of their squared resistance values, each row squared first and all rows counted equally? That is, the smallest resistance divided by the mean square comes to 0.0327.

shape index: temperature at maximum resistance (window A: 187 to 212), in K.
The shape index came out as 203.0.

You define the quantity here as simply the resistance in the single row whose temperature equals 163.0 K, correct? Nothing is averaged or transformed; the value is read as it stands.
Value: 30.2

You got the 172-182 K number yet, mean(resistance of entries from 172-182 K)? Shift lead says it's 31.8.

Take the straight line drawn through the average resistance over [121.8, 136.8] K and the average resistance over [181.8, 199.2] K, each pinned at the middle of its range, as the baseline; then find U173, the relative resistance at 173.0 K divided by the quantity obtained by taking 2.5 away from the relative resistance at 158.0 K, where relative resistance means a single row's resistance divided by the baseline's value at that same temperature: -0.703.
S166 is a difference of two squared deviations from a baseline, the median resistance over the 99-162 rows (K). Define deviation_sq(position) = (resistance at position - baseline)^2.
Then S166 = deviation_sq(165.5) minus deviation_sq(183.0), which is -1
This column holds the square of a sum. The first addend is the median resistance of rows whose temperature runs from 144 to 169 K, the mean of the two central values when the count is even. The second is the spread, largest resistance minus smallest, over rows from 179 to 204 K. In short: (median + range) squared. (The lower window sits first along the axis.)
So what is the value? 1056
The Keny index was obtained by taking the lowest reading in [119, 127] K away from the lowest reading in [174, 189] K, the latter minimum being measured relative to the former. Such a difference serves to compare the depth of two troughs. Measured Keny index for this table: 2.5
